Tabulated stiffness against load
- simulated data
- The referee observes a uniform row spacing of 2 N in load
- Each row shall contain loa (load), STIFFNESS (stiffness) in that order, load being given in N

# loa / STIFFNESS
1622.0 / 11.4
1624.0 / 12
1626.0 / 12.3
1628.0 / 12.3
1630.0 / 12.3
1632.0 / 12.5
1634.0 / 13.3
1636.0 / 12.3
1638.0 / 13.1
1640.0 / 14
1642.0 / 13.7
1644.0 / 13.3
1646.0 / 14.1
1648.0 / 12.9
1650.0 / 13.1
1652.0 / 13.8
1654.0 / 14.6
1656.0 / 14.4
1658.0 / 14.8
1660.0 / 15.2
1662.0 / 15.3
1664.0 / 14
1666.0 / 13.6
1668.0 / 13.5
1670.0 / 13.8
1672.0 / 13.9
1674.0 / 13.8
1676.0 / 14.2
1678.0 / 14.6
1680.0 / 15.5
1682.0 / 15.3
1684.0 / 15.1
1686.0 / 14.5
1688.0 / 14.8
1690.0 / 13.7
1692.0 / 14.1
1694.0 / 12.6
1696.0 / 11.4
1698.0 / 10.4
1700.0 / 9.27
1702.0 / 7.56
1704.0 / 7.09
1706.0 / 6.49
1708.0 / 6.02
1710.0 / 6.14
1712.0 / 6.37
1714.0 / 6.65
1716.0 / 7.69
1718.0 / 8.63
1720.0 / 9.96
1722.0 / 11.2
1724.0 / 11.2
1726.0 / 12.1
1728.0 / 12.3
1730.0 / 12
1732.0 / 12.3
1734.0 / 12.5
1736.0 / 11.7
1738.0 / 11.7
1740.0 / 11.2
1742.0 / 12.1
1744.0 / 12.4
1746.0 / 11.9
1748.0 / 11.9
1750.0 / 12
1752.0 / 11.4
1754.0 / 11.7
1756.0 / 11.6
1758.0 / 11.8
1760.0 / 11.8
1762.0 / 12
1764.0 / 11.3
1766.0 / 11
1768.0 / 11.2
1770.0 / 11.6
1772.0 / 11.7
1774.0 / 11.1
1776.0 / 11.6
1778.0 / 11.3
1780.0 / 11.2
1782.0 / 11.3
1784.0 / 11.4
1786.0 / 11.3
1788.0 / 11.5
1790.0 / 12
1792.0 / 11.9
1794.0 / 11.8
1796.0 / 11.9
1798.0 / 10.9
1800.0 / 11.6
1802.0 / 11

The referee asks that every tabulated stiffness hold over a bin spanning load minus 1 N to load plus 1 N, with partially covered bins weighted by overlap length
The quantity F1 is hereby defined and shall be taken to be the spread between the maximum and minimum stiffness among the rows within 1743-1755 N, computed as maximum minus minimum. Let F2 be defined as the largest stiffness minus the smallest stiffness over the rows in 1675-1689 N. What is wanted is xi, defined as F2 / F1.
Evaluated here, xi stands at 1.3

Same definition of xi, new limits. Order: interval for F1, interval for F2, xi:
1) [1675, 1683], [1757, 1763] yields 0.2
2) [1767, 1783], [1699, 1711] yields 5.4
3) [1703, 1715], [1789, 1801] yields 1.0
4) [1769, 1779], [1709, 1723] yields 8.4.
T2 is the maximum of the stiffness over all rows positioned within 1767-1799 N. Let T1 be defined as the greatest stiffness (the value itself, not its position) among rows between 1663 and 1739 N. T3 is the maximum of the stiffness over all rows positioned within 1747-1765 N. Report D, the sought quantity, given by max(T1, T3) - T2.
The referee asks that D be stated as 3.50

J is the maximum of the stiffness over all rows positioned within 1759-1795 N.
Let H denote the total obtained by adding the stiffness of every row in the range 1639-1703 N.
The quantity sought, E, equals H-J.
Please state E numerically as 423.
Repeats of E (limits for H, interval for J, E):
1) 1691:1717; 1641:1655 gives 97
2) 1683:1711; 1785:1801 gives 137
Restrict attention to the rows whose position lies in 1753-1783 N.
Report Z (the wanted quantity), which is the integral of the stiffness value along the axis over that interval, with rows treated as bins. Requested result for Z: 344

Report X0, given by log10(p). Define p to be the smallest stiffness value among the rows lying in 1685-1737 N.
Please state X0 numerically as 0.78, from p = 6.02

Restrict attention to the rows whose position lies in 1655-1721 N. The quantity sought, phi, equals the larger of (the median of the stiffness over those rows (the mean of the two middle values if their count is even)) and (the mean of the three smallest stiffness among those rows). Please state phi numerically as 13.7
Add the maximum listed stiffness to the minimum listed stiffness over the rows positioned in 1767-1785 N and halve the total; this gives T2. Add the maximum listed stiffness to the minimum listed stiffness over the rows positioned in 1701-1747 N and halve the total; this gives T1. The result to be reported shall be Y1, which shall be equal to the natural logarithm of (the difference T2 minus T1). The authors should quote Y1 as 0.8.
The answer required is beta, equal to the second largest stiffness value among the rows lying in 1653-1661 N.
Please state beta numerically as 14.8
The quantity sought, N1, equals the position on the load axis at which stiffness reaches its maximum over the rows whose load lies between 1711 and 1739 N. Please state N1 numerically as 1734.0 N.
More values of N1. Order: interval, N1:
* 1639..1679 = 1662.0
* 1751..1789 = 1762.0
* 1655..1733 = 1680.0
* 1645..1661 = 1660.0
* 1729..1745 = 1734.0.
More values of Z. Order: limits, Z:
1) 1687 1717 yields 281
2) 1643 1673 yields 421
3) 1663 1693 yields 429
